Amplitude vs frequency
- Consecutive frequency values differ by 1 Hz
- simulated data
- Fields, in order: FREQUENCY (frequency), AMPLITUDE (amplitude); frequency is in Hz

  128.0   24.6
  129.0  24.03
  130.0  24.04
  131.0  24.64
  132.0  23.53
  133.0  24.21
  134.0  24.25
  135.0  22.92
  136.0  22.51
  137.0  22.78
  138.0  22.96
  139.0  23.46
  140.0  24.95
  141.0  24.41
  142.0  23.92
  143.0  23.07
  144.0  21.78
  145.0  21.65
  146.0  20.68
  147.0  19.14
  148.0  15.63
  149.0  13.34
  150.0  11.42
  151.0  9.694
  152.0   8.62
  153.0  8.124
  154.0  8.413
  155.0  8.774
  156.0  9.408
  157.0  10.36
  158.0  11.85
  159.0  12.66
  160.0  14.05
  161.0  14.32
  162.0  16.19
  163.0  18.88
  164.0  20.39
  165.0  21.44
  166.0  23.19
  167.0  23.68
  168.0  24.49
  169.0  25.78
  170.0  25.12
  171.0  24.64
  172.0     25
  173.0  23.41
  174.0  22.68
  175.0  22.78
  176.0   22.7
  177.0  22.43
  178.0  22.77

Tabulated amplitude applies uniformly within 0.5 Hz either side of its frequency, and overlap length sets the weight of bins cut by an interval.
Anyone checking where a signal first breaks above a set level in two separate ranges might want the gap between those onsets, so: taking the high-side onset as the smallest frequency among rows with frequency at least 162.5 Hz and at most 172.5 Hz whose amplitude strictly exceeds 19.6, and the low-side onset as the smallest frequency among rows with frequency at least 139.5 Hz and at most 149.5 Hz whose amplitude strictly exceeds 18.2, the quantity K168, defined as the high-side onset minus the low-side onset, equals 24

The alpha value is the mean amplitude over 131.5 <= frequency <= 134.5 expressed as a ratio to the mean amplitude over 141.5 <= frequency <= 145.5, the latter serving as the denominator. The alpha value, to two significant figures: 1.1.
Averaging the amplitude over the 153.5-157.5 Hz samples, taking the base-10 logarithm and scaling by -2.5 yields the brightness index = -2.41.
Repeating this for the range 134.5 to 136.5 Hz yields -3.39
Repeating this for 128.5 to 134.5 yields -3.46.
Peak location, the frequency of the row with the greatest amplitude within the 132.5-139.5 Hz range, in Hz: 134.0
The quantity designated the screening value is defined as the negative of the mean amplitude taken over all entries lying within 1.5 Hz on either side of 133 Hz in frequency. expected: -24.0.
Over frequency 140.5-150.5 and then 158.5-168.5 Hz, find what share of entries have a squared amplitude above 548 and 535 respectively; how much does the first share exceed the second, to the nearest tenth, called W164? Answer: -0.1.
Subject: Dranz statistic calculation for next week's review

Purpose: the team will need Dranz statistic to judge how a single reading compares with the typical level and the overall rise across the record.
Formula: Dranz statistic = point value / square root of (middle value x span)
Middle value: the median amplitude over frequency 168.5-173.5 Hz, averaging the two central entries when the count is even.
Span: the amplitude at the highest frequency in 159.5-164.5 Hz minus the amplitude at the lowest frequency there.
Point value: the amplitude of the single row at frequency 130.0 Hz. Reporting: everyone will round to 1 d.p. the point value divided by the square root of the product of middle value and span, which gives 1.9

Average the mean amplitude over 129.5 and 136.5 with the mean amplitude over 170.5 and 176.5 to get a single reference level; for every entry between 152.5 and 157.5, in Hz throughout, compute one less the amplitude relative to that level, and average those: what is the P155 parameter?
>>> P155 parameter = 0.62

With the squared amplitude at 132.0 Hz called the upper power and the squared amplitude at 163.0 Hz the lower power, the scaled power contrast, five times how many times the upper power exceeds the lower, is 7.8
